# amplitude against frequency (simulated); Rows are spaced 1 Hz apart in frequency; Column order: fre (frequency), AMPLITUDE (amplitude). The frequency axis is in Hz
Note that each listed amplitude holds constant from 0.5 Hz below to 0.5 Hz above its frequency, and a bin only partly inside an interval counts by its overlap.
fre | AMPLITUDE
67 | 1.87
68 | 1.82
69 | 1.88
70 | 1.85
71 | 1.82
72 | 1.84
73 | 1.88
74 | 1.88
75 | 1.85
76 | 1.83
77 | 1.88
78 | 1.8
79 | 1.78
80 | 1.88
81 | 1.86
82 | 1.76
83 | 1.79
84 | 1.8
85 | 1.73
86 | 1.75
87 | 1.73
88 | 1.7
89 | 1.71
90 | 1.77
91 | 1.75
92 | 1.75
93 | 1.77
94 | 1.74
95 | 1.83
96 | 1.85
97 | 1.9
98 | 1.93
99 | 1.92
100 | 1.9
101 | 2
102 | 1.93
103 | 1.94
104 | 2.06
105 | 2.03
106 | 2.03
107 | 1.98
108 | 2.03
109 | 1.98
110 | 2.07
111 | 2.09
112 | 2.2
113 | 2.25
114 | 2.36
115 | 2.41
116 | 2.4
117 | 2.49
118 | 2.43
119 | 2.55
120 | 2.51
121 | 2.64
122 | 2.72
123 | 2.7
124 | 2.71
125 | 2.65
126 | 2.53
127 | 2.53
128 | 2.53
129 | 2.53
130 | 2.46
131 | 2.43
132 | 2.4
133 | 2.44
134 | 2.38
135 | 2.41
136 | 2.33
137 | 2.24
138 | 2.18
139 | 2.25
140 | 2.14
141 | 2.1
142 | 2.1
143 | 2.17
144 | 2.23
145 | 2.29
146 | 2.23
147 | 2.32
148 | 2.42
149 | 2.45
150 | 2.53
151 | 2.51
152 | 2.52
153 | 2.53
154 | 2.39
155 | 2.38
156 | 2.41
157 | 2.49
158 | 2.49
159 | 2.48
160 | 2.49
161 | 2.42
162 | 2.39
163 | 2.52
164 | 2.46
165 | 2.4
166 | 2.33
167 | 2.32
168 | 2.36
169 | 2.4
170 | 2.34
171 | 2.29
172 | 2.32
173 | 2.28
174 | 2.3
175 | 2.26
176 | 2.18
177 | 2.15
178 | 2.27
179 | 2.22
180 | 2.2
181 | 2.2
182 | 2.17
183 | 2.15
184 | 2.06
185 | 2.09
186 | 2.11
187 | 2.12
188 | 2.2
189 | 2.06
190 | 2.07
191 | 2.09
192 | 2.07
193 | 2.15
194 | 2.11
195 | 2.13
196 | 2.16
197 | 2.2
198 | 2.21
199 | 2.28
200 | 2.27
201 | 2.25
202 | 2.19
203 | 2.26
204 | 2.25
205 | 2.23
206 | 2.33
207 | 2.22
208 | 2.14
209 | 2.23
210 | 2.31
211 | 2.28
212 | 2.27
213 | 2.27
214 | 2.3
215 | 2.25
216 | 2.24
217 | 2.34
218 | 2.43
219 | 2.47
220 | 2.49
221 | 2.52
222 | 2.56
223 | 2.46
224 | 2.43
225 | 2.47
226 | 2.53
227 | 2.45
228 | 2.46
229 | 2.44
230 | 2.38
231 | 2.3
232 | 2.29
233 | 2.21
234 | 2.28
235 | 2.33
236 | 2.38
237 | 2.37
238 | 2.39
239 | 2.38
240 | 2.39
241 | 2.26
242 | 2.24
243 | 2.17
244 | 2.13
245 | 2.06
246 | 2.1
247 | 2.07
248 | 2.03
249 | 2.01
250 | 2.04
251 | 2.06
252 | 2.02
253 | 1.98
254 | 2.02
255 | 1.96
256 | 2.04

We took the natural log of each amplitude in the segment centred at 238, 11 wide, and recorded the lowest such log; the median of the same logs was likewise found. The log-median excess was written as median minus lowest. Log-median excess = 0.07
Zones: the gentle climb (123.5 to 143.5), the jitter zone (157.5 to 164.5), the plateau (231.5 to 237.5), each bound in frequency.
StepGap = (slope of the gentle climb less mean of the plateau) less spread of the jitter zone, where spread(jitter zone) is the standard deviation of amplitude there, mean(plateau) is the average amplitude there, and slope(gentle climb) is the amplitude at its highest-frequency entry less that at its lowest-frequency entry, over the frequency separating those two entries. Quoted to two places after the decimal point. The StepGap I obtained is -2.38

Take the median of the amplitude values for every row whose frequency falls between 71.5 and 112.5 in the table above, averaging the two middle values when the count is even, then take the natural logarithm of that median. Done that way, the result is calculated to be 0.62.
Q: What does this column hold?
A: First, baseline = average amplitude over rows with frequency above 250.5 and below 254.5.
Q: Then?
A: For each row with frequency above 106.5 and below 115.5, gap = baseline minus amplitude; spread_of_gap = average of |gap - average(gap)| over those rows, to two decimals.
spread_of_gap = 0.14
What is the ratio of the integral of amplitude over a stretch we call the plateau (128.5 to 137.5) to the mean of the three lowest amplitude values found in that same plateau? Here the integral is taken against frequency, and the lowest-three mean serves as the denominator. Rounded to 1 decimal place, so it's 9.3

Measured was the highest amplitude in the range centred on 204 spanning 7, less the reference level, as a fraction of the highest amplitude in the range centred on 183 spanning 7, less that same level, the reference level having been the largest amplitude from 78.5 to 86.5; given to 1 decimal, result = 1.4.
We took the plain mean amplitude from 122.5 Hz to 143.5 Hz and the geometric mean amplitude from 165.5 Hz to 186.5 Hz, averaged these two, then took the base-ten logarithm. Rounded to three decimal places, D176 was 0.364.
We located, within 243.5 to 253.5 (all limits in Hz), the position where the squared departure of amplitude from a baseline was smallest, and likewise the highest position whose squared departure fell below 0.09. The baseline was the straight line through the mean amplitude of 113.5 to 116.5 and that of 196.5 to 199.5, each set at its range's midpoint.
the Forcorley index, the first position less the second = -9 Hz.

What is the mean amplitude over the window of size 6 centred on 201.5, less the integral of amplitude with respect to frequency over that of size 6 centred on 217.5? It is -12.0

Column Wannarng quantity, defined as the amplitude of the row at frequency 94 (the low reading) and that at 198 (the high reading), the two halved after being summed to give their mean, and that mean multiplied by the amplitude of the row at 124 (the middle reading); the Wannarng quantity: 5.4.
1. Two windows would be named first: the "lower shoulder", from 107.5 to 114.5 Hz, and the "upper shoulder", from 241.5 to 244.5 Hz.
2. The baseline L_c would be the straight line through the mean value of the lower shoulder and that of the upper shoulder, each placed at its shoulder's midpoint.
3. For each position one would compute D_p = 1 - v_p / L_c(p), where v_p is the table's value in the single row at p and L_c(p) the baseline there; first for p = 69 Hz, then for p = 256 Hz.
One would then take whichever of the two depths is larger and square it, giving 0.014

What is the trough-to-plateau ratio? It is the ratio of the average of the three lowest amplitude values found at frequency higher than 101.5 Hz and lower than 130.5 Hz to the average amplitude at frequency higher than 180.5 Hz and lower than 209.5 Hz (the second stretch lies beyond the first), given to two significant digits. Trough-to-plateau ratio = 0.90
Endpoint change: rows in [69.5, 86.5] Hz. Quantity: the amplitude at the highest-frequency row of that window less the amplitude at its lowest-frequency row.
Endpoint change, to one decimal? -0.1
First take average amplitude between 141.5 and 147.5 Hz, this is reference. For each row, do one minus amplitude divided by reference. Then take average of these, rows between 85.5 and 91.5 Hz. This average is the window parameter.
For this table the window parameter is 0.22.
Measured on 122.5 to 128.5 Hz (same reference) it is -0.17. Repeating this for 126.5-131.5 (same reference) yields -0.12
